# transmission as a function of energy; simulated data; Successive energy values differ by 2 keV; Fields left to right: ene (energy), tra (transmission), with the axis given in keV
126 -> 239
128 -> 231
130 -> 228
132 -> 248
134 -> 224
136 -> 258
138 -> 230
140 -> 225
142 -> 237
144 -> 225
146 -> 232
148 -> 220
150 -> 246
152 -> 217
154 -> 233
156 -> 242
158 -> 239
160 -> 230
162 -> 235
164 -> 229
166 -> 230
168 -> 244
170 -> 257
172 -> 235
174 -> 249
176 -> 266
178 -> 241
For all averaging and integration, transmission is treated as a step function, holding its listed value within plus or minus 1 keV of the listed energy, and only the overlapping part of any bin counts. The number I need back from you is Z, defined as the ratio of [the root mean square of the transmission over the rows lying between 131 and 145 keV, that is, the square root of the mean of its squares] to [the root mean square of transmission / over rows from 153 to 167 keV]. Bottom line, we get 1.01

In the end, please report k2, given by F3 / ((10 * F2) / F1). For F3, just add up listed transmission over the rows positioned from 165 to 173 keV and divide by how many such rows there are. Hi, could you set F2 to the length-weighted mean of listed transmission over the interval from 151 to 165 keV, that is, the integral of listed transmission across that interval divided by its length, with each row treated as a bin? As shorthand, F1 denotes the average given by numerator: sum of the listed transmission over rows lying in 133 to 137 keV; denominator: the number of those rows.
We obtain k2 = 25.1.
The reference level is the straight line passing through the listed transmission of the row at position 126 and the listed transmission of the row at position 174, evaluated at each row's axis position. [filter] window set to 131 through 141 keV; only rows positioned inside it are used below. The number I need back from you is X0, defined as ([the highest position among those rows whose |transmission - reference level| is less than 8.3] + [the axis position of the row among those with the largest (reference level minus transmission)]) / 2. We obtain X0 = 136 keV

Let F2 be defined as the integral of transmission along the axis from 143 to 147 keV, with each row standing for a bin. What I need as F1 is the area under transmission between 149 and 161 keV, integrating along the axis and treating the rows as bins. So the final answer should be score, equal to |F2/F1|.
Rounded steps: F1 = 2814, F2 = 914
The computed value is 0.32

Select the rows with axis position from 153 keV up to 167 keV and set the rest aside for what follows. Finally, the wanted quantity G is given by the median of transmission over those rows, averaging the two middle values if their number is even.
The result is 233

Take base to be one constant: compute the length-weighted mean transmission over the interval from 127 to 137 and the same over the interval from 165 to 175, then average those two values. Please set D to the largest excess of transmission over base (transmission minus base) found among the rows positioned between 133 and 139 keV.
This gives 18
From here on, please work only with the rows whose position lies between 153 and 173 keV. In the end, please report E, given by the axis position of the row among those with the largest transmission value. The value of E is 170 keV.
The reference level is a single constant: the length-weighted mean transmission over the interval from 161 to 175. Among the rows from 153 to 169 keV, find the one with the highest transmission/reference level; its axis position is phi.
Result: 168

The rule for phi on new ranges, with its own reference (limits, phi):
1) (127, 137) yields 136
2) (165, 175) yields 170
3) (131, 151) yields 136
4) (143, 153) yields 150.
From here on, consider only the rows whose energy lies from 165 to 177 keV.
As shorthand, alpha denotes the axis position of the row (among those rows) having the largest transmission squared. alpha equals 176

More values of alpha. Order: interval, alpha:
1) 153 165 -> 156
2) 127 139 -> 136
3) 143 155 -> 150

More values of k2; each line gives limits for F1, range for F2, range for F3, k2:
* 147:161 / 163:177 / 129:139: 22.6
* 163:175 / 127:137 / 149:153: 23.4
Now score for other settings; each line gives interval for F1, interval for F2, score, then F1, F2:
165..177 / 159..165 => 0.47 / 2962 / 1388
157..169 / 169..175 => 0.53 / 2814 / 1482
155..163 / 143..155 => 1.45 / 1892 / 2746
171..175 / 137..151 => 3.34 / 968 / 3230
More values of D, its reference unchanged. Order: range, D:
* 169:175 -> 17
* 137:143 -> -3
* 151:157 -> 2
